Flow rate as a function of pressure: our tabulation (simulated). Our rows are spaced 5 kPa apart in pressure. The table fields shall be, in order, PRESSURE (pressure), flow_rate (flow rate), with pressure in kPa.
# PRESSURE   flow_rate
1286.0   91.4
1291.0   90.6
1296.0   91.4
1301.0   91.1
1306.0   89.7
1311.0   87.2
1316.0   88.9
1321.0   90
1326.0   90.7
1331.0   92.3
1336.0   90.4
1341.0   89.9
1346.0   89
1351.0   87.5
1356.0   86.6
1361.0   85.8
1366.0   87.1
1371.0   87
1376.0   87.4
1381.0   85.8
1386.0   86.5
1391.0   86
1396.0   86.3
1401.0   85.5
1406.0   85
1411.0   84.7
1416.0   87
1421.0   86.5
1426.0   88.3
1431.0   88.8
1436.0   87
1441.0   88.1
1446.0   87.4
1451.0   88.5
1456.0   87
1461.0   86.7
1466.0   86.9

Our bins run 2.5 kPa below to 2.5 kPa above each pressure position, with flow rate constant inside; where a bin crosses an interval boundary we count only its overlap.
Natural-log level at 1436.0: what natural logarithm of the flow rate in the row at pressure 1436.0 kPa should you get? 4.47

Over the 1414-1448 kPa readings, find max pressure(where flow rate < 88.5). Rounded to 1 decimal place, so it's 1446.0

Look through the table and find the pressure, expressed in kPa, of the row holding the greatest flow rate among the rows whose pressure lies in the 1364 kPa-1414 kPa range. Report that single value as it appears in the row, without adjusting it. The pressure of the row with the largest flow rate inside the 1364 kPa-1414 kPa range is 1376.0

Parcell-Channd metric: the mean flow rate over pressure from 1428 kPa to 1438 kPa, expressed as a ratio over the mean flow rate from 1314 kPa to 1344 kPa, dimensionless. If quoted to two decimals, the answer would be 0.97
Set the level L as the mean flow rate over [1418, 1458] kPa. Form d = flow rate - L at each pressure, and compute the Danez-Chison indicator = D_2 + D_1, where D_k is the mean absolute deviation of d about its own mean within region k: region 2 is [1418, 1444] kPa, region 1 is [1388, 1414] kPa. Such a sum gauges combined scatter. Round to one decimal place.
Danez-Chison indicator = 1.3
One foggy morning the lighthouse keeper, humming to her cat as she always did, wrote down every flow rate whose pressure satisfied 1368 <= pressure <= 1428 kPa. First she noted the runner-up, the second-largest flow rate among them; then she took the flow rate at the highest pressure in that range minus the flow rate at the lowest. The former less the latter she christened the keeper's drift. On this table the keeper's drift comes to 86.1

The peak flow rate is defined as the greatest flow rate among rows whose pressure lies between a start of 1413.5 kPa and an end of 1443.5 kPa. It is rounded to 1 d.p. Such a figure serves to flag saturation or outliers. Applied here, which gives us 88.8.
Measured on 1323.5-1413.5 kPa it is 92.3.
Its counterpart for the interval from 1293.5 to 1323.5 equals 91.4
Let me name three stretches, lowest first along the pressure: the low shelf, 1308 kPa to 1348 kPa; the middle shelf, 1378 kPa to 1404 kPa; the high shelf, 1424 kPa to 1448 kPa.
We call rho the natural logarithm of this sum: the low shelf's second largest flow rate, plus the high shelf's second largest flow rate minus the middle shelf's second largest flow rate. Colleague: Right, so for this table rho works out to 4.53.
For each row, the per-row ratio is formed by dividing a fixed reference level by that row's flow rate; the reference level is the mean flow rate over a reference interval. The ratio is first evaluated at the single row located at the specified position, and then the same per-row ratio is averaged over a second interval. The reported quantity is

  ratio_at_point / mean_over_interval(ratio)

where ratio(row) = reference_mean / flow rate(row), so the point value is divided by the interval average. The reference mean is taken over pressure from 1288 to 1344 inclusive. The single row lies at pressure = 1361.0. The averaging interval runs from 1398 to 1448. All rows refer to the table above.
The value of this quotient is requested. 1.01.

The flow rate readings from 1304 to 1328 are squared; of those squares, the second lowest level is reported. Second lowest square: 7903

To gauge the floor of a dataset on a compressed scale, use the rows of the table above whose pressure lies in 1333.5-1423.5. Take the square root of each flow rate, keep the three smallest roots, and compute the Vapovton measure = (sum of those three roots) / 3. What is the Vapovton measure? 9.22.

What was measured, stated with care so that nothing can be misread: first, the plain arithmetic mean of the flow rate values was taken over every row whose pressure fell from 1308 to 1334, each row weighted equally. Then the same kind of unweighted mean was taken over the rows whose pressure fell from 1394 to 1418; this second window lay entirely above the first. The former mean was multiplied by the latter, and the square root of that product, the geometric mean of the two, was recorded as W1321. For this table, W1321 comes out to 87.7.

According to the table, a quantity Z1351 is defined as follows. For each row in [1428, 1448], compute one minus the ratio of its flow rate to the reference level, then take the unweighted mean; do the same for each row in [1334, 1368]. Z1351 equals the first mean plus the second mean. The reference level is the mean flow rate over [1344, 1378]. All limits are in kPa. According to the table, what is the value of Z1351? -0.02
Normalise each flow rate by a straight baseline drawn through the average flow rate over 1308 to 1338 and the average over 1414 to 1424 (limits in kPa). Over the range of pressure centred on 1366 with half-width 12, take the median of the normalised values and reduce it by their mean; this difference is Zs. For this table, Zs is 0.004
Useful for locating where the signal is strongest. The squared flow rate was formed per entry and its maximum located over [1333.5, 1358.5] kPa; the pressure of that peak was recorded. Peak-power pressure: 1336.0 kPa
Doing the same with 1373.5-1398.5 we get 1376.0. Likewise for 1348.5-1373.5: 1351.0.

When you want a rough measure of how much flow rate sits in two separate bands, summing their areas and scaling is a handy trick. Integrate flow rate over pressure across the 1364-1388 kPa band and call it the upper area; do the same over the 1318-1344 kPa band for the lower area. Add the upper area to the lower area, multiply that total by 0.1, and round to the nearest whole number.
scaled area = 444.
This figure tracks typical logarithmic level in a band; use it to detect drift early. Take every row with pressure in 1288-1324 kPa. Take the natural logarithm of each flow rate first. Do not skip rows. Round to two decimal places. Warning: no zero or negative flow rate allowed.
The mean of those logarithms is 4.50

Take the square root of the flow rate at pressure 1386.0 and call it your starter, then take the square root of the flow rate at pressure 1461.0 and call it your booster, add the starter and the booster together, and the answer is 18.6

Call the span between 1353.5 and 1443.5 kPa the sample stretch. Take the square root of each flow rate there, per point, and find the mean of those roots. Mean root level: 9.31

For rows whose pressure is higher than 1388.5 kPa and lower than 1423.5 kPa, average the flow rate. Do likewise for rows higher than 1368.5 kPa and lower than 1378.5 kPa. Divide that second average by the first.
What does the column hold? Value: 1.02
